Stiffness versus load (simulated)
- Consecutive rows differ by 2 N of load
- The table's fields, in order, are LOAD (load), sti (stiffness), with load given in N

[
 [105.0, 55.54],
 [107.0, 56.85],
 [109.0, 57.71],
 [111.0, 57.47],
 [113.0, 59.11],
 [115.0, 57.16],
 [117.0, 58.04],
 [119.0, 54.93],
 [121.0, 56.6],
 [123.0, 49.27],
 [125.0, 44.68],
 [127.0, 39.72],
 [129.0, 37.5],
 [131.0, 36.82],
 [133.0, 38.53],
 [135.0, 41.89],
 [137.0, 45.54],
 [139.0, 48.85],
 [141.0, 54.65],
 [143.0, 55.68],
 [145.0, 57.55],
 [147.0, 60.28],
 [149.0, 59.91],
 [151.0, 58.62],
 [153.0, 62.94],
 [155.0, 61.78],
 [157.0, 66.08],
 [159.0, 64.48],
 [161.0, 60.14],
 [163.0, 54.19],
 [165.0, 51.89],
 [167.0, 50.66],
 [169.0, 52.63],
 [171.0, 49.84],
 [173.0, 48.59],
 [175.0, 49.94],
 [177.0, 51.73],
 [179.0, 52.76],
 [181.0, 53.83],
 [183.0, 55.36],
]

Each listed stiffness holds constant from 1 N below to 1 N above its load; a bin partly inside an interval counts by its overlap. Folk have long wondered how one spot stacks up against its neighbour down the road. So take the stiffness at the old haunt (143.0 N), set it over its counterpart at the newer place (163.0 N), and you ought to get 1.03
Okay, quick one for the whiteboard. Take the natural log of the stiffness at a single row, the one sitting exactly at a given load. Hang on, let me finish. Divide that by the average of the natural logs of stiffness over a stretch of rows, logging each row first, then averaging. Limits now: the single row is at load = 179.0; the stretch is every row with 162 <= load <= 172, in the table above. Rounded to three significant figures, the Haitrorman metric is 1.00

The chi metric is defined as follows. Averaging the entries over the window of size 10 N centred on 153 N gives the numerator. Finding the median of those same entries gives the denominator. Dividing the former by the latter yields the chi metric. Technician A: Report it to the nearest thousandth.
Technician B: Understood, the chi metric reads 1.001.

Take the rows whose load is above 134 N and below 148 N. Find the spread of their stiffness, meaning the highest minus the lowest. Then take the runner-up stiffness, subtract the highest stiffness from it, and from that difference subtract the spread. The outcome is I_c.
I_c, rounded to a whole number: -21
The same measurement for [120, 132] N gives -27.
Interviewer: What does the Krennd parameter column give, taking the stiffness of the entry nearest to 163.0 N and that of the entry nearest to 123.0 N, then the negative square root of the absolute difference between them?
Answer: -2.2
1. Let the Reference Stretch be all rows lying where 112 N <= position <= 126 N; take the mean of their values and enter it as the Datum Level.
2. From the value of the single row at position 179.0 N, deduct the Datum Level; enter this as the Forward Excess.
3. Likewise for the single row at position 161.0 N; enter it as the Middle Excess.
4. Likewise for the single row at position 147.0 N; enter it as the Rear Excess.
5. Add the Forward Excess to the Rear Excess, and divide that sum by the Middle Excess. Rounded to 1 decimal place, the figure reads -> 0.8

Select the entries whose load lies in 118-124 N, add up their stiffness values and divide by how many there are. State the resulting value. 54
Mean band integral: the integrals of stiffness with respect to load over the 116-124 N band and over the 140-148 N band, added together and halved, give 447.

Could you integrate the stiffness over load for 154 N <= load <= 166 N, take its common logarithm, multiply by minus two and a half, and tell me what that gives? -7.14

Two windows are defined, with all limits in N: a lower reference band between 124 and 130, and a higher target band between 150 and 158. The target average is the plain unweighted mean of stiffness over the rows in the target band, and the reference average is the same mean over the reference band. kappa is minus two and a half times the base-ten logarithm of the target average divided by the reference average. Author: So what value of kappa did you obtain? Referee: -0.46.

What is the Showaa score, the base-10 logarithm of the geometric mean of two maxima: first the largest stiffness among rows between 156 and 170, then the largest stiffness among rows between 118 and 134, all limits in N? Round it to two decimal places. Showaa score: 1.79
